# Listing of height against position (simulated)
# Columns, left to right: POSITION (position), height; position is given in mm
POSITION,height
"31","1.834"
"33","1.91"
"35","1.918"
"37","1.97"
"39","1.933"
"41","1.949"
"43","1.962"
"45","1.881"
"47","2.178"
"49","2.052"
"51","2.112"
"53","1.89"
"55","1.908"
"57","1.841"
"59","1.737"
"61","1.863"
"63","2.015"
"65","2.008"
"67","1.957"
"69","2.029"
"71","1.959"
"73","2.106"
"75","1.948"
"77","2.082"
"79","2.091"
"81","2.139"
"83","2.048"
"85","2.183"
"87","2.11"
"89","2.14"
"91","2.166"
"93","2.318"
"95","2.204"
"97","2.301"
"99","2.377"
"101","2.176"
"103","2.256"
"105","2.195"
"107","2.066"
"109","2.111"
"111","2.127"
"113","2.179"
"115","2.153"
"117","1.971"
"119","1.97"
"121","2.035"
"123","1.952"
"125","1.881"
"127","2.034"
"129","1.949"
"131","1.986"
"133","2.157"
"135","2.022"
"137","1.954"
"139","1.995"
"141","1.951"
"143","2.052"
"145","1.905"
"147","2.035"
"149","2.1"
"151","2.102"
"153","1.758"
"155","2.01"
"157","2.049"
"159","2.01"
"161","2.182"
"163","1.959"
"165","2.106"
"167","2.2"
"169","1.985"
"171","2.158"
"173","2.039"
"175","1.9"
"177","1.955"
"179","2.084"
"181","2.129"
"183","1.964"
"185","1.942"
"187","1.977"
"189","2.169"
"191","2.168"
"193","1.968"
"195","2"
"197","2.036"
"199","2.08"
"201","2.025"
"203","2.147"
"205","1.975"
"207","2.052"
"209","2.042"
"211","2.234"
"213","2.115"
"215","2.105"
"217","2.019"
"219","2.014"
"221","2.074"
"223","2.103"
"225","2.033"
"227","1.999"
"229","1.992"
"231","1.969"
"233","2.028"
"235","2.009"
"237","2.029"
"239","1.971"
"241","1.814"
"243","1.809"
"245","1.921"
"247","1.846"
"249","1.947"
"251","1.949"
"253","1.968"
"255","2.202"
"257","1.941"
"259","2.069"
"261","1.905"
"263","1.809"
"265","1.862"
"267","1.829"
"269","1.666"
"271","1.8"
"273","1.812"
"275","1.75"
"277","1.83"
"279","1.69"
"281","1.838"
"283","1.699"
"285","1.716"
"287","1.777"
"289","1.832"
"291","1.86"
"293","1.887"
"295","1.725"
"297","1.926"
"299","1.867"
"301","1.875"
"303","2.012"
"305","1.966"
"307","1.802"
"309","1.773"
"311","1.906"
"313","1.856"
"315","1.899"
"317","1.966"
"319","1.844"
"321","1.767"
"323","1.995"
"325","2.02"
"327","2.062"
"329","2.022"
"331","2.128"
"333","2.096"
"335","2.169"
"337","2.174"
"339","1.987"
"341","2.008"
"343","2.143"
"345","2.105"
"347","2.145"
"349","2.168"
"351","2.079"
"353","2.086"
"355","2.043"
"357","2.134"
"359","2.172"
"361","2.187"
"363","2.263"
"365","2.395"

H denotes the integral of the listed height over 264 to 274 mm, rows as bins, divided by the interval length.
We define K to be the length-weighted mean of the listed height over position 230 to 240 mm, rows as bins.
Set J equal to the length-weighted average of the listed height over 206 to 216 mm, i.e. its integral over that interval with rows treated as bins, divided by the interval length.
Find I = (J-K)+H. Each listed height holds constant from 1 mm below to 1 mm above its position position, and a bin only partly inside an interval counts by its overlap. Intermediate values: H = 1.79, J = 2.11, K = 2.00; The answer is 1.902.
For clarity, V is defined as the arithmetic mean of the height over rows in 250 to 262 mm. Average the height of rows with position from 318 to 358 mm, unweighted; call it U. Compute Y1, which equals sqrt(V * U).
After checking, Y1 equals 2.03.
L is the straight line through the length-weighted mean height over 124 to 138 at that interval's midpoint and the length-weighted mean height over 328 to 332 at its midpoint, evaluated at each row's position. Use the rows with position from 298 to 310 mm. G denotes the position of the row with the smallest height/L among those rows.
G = 309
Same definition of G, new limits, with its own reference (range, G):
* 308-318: 309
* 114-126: 125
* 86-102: 87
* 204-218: 205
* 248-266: 263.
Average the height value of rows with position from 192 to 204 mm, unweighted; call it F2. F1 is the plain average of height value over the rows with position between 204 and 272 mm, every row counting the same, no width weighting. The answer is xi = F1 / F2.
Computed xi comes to 0.97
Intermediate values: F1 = 1.97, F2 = 2.04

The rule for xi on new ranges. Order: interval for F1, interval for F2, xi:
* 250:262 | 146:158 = 1.00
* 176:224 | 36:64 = 1.06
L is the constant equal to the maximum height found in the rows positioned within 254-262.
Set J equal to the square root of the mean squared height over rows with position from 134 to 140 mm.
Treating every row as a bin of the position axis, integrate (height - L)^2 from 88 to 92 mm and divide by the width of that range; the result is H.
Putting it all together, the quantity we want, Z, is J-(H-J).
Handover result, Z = 3.98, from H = 0.00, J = 1.99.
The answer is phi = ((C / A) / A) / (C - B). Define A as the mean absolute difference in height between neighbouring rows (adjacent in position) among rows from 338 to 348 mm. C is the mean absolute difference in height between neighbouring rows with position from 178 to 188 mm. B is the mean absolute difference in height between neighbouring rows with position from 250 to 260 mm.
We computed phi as -208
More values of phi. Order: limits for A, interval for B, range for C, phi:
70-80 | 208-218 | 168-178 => 490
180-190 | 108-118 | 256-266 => 250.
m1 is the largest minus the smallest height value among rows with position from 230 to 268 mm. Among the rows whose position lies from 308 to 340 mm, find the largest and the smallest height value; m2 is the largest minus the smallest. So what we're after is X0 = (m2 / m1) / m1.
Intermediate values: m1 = 0.39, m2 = 0.41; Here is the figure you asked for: 3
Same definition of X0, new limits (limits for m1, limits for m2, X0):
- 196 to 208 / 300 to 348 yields 14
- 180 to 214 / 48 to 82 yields 5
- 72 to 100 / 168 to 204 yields 1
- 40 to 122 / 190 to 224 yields 1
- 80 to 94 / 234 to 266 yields 5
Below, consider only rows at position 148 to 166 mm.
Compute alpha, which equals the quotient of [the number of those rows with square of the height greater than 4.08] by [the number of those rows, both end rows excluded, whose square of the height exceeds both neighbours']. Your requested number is 1.7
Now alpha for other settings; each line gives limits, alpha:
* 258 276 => 0.5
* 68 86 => 3.5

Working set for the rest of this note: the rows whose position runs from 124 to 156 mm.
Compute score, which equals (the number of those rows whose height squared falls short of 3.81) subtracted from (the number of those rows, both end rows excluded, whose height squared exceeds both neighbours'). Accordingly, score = 0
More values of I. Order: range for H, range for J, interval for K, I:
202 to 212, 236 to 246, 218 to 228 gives 1.954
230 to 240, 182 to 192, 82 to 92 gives 1.916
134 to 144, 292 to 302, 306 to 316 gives 2.004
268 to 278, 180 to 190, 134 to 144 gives 1.813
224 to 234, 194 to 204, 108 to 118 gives 1.954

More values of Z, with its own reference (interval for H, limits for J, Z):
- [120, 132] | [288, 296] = 3.60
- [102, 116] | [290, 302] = 3.71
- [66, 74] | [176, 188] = 3.98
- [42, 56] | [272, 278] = 3.54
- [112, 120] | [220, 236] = 4.03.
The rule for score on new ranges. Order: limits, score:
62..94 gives 3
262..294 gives -12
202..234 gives 3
